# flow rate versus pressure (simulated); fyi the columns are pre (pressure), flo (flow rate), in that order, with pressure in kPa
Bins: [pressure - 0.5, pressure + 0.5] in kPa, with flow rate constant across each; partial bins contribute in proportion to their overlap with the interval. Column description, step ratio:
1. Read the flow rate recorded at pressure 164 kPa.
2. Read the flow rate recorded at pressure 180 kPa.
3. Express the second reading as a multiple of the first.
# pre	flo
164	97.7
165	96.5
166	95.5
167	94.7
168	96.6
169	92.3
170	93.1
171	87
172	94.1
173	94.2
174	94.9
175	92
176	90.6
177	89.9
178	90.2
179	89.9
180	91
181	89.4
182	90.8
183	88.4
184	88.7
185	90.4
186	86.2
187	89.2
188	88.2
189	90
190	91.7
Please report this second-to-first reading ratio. 0.93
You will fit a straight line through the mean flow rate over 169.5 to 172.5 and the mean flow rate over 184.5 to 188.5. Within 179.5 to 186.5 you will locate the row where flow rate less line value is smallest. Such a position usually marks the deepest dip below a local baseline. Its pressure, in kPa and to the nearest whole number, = 186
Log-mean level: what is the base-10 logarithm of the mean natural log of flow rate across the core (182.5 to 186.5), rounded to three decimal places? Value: 0.651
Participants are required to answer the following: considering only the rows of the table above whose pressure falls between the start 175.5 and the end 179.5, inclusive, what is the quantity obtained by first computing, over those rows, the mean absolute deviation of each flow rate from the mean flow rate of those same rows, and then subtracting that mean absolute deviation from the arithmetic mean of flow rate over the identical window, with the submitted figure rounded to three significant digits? 89.9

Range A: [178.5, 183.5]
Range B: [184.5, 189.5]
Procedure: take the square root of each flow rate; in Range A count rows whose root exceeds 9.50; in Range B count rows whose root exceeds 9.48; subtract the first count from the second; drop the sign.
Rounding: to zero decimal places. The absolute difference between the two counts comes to 0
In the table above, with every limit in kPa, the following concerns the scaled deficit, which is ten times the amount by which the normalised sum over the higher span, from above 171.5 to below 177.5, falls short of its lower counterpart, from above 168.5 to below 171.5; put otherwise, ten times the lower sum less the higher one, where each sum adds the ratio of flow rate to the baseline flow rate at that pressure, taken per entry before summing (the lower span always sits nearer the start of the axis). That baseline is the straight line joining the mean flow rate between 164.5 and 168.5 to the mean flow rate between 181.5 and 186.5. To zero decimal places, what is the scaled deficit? -31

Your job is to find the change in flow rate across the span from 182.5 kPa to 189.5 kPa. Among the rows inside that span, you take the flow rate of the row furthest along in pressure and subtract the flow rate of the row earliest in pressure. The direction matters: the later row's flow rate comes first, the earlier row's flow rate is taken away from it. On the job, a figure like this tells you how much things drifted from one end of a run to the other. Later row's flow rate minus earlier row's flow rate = 1.6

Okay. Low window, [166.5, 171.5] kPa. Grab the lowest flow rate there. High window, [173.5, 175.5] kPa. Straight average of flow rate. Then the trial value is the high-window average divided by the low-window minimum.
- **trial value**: 1.07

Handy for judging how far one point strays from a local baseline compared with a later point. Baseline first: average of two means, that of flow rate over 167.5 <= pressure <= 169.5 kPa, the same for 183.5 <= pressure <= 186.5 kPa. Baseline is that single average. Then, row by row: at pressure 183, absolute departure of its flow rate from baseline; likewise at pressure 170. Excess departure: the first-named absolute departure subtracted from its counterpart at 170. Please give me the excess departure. -1.4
